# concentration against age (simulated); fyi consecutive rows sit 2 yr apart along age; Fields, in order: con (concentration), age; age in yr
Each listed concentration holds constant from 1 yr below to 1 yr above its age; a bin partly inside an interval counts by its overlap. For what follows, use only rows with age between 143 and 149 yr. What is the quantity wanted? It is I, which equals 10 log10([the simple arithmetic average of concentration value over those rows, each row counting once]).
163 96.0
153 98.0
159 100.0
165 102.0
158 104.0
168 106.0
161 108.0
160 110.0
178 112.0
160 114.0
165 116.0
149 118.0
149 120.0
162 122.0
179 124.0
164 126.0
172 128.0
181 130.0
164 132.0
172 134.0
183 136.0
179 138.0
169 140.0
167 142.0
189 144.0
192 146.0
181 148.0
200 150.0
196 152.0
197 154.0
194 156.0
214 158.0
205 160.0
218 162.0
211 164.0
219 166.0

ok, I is 22.7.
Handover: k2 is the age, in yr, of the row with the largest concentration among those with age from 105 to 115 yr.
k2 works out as 112.0 yr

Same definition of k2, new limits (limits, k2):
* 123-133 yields 130.0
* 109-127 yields 124.0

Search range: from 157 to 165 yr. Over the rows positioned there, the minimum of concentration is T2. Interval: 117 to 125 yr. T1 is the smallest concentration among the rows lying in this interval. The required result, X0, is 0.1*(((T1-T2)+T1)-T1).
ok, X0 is -5.6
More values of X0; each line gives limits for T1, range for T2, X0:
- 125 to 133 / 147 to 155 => -1.7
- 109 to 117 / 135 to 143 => -0.7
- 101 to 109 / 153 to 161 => -3.6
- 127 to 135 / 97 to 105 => 1.1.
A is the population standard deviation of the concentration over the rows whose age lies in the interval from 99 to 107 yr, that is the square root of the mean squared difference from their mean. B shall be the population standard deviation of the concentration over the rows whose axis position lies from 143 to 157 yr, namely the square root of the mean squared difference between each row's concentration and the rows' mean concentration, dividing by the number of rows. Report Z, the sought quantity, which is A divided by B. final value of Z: 0.72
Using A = 4.2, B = 5.8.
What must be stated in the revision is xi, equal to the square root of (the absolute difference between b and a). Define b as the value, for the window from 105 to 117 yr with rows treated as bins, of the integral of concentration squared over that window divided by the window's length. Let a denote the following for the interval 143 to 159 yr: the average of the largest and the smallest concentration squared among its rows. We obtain 109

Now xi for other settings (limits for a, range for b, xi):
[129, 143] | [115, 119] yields 74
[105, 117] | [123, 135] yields 31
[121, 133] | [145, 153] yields 87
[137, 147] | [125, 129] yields 64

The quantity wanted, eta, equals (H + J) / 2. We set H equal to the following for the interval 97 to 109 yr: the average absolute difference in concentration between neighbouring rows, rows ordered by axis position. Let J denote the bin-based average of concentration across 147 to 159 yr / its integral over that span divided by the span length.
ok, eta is 102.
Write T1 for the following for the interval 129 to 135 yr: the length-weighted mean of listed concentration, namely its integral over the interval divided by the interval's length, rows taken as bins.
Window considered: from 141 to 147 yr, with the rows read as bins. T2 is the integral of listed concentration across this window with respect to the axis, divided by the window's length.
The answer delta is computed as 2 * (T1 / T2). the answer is 1.89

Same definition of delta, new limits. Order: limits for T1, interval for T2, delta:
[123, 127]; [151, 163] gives 1.68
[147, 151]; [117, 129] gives 2.34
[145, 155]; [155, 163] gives 1.86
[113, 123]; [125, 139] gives 1.81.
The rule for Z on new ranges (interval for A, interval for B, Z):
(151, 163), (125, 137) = 1.25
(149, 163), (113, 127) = 0.91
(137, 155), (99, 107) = 2.76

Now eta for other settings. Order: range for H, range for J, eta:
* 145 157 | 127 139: 91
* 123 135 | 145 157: 102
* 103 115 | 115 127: 86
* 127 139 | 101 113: 87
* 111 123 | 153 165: 108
